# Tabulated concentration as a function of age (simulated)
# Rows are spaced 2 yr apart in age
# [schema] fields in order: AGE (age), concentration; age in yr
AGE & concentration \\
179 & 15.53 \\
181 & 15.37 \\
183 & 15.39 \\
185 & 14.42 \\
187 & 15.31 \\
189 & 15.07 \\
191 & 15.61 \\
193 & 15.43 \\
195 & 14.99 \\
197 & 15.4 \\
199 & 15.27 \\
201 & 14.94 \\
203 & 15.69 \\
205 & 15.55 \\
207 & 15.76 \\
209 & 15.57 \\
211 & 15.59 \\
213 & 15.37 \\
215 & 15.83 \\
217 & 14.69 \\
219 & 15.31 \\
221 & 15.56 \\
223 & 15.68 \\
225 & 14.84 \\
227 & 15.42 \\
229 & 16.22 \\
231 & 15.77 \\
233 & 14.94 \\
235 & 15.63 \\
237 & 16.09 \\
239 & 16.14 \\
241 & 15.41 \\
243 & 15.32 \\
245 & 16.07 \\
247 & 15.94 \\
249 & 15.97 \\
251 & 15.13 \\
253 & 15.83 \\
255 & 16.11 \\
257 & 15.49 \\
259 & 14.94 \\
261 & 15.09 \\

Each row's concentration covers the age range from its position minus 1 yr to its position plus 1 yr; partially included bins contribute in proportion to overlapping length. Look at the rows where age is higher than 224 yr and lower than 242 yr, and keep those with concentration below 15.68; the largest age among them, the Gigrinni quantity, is 241 yr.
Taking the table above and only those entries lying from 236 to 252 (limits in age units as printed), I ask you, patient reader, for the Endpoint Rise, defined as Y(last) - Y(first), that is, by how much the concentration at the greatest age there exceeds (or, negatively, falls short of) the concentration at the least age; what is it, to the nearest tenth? -1.0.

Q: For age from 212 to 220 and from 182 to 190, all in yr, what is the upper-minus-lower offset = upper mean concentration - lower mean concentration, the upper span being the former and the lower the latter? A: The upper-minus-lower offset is 0.25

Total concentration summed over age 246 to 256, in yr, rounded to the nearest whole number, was 79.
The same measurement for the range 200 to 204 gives 31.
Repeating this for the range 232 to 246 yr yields 110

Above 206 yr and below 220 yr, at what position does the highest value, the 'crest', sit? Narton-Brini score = 215 yr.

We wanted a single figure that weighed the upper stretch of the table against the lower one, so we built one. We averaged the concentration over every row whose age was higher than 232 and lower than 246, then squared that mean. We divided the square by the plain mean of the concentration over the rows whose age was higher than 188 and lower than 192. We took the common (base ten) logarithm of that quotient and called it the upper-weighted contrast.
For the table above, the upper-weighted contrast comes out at 1.20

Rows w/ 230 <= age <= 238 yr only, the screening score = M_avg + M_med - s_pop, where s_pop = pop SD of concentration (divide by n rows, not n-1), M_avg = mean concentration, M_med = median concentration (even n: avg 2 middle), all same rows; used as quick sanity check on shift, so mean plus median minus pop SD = 30.9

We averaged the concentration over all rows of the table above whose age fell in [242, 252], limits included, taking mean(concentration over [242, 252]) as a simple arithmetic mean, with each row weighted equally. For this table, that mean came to 15.7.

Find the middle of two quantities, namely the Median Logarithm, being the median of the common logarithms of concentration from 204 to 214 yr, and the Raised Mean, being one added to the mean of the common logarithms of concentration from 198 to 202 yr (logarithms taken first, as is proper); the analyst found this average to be 1.686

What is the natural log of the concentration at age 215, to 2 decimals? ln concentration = 2.76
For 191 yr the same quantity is 2.75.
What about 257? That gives 2.74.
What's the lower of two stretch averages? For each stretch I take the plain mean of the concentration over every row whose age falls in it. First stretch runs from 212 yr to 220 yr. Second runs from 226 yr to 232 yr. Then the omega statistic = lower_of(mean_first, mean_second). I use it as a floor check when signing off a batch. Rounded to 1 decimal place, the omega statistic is 15.3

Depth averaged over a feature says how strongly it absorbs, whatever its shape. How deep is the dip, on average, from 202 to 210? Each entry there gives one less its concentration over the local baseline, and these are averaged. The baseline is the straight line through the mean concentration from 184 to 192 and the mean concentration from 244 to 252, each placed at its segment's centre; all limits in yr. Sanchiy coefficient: -0.022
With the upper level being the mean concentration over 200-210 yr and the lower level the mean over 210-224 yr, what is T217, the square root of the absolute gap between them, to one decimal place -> 0.3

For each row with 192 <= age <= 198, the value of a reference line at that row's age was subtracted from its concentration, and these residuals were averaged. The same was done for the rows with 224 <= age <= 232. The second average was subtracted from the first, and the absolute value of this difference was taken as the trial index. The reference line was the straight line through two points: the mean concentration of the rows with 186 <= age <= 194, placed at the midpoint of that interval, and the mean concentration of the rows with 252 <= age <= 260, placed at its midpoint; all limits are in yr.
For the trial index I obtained 0.17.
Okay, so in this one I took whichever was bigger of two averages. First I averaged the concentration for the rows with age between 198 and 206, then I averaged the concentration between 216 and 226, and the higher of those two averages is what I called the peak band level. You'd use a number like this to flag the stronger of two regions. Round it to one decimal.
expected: 15.4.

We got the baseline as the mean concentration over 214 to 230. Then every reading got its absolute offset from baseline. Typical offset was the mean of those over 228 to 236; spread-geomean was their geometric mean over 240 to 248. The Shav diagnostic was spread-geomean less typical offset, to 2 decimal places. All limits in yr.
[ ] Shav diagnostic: -0.26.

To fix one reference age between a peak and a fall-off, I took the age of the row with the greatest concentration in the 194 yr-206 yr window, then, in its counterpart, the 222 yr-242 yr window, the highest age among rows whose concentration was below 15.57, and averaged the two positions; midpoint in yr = 222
